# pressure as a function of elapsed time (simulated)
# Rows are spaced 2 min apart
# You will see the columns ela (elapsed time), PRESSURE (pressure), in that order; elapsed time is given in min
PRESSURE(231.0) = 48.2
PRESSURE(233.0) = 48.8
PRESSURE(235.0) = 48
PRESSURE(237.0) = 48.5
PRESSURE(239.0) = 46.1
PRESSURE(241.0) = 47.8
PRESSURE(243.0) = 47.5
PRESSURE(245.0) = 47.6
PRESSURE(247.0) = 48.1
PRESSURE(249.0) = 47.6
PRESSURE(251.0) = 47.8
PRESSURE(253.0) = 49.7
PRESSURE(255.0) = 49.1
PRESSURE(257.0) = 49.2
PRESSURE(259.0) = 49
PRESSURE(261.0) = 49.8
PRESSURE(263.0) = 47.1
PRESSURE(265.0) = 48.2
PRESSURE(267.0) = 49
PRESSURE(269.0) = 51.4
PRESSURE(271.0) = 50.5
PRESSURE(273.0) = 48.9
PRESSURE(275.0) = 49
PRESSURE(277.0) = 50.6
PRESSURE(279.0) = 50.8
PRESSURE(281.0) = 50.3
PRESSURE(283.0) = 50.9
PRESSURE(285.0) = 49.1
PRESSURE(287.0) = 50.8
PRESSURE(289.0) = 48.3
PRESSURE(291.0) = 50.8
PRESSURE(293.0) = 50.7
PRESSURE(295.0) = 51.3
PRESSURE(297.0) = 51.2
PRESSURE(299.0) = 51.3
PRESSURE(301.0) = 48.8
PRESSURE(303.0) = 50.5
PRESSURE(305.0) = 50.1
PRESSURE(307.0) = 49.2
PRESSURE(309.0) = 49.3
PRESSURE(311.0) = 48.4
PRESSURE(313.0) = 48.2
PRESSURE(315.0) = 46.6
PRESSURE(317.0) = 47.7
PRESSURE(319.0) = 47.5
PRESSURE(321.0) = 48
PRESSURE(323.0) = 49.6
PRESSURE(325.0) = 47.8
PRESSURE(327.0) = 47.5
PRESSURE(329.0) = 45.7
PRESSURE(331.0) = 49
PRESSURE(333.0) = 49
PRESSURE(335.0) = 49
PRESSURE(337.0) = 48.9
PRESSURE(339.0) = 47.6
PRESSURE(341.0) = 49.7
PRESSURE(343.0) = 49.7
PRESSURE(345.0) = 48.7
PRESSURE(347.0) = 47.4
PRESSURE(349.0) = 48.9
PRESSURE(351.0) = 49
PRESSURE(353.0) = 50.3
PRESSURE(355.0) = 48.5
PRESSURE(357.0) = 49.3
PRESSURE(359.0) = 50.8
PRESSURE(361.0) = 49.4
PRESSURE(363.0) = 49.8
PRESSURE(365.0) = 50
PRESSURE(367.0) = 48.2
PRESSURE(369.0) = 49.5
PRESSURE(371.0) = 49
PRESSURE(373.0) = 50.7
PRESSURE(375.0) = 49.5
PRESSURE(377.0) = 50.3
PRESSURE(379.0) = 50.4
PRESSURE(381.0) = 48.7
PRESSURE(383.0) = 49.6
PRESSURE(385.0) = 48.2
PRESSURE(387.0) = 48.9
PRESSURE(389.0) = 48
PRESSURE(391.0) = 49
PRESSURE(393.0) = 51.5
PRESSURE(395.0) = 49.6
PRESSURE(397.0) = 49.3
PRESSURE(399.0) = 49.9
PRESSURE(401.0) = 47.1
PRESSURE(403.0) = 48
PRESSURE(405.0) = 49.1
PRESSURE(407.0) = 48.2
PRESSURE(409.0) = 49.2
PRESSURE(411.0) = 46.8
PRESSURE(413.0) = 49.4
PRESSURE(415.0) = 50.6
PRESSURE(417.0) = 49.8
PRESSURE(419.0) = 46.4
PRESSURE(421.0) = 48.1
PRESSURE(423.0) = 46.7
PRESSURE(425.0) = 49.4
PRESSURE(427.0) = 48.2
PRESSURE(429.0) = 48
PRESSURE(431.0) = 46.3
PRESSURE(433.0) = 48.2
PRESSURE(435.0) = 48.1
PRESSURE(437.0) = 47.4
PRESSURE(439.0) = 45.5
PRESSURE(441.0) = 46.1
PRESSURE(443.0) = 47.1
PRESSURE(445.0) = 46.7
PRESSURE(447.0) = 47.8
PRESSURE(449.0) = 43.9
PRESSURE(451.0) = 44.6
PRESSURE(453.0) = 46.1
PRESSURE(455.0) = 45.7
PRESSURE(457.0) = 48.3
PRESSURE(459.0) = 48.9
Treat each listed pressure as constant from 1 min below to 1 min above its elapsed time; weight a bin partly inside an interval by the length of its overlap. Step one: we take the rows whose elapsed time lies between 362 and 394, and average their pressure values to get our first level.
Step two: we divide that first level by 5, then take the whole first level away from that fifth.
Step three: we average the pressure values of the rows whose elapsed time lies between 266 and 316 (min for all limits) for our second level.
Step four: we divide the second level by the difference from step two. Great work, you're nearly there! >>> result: -1.26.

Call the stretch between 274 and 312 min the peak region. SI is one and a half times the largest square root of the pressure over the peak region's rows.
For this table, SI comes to 10.74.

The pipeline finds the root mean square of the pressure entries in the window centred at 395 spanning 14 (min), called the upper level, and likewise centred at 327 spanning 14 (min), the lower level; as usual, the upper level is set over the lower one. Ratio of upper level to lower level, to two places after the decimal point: 1.02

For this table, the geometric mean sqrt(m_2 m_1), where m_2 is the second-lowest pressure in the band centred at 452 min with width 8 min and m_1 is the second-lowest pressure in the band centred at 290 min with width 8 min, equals 47.6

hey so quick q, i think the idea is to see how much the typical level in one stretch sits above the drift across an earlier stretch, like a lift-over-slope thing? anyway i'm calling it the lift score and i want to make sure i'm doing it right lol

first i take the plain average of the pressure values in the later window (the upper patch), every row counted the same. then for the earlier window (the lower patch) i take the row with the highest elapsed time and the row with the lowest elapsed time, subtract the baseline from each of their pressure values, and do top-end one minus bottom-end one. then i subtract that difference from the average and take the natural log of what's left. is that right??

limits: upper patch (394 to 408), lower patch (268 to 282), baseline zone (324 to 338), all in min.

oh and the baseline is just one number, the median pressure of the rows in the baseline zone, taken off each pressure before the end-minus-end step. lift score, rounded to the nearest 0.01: 3.91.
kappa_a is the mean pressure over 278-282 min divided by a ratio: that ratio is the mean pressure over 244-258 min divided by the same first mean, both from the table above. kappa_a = 53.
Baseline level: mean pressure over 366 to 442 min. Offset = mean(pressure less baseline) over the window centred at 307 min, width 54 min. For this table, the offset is 0.6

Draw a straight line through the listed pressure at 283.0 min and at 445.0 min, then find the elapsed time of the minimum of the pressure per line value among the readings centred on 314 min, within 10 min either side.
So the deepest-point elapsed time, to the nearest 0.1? 315.0 min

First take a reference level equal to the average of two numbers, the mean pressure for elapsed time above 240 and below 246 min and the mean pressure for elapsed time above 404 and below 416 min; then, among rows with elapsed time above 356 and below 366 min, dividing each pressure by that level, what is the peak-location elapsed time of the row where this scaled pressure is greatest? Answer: 359.0 min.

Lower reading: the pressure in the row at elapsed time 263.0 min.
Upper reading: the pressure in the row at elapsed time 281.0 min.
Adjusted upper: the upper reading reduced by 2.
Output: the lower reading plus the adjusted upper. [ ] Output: 95.4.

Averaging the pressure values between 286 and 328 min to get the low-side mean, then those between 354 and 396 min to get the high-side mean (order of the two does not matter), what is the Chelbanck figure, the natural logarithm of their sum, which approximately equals 4.59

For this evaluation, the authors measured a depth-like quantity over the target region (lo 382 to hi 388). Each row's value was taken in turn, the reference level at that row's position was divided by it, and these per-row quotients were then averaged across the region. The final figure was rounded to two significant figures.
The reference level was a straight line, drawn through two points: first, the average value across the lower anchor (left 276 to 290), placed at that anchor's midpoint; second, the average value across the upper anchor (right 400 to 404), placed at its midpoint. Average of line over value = 0.98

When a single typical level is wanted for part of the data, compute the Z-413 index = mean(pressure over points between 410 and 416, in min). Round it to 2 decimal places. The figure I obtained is 48.93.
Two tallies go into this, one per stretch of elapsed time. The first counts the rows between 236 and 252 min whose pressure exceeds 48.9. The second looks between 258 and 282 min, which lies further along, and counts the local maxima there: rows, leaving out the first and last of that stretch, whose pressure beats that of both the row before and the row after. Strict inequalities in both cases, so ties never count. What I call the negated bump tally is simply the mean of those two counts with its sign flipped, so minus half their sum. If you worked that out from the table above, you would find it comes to -1.5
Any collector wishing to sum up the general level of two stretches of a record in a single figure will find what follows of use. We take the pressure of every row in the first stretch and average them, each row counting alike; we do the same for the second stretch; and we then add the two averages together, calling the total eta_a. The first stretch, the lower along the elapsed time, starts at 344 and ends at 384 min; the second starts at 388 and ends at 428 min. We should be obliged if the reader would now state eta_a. 98.1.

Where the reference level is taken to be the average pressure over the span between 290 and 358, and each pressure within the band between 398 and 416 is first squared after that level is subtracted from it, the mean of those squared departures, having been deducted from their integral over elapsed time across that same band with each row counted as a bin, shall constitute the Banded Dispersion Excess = 26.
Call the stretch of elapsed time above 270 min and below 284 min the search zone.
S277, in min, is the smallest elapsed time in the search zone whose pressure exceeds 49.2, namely 271.0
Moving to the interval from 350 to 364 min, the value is 353.0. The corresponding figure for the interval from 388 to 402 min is 393.0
